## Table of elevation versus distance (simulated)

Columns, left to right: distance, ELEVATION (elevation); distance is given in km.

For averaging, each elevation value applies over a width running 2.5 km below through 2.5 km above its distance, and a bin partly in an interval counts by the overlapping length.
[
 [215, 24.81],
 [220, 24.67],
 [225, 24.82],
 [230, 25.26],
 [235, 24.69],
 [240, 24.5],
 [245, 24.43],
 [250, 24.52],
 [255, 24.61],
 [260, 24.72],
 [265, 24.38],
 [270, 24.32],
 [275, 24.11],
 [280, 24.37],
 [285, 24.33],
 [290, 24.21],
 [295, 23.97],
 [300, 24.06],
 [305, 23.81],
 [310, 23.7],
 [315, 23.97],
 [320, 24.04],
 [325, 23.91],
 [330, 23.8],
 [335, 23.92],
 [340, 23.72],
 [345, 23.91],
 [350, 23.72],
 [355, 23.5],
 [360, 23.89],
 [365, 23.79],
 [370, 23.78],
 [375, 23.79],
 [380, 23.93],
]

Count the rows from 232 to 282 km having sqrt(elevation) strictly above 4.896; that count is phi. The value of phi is 10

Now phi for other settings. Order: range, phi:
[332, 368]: 0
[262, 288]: 5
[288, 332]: 3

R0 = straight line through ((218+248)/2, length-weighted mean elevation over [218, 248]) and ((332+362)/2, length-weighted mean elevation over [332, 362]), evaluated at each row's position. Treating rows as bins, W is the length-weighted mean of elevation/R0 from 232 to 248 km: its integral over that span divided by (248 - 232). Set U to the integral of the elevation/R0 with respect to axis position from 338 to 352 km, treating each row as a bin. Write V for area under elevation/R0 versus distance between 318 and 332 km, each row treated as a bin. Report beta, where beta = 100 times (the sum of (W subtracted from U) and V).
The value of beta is 2698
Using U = 14.0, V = 14.0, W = 1.00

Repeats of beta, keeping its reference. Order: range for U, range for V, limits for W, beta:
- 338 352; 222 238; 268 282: 2910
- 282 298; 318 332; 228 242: 2892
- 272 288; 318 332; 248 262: 2893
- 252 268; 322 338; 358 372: 3100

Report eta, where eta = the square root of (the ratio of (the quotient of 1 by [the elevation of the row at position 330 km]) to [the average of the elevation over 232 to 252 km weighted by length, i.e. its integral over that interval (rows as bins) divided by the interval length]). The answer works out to 0.0414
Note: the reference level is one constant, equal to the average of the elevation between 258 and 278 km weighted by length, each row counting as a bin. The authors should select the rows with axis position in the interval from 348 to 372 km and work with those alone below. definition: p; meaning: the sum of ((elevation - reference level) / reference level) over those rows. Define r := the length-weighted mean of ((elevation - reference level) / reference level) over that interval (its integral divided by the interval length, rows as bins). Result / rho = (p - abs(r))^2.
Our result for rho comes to 0.025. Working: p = -0.13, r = -0.026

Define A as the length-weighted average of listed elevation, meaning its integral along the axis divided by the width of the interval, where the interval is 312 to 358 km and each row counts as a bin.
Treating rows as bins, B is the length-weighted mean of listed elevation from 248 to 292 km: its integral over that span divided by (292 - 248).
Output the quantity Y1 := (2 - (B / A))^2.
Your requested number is 0.95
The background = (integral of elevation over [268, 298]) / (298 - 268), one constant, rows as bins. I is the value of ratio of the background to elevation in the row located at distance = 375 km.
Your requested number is 1.02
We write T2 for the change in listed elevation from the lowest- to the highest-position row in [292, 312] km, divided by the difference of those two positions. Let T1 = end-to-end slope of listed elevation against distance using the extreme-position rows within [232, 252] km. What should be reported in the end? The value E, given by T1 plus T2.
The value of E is -0.029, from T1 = -0.011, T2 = -0.02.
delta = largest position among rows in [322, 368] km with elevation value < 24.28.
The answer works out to 365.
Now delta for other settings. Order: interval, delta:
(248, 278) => 275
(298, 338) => 335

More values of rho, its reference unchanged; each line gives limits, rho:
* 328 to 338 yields 0.004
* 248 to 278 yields 0.000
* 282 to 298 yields 0.001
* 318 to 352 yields 0.028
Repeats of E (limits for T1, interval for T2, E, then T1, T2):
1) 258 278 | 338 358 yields -0.055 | -0.041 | -0.01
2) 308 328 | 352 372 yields 0.033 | 0.014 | 0.02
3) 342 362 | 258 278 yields -0.042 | -0.001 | -0.04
